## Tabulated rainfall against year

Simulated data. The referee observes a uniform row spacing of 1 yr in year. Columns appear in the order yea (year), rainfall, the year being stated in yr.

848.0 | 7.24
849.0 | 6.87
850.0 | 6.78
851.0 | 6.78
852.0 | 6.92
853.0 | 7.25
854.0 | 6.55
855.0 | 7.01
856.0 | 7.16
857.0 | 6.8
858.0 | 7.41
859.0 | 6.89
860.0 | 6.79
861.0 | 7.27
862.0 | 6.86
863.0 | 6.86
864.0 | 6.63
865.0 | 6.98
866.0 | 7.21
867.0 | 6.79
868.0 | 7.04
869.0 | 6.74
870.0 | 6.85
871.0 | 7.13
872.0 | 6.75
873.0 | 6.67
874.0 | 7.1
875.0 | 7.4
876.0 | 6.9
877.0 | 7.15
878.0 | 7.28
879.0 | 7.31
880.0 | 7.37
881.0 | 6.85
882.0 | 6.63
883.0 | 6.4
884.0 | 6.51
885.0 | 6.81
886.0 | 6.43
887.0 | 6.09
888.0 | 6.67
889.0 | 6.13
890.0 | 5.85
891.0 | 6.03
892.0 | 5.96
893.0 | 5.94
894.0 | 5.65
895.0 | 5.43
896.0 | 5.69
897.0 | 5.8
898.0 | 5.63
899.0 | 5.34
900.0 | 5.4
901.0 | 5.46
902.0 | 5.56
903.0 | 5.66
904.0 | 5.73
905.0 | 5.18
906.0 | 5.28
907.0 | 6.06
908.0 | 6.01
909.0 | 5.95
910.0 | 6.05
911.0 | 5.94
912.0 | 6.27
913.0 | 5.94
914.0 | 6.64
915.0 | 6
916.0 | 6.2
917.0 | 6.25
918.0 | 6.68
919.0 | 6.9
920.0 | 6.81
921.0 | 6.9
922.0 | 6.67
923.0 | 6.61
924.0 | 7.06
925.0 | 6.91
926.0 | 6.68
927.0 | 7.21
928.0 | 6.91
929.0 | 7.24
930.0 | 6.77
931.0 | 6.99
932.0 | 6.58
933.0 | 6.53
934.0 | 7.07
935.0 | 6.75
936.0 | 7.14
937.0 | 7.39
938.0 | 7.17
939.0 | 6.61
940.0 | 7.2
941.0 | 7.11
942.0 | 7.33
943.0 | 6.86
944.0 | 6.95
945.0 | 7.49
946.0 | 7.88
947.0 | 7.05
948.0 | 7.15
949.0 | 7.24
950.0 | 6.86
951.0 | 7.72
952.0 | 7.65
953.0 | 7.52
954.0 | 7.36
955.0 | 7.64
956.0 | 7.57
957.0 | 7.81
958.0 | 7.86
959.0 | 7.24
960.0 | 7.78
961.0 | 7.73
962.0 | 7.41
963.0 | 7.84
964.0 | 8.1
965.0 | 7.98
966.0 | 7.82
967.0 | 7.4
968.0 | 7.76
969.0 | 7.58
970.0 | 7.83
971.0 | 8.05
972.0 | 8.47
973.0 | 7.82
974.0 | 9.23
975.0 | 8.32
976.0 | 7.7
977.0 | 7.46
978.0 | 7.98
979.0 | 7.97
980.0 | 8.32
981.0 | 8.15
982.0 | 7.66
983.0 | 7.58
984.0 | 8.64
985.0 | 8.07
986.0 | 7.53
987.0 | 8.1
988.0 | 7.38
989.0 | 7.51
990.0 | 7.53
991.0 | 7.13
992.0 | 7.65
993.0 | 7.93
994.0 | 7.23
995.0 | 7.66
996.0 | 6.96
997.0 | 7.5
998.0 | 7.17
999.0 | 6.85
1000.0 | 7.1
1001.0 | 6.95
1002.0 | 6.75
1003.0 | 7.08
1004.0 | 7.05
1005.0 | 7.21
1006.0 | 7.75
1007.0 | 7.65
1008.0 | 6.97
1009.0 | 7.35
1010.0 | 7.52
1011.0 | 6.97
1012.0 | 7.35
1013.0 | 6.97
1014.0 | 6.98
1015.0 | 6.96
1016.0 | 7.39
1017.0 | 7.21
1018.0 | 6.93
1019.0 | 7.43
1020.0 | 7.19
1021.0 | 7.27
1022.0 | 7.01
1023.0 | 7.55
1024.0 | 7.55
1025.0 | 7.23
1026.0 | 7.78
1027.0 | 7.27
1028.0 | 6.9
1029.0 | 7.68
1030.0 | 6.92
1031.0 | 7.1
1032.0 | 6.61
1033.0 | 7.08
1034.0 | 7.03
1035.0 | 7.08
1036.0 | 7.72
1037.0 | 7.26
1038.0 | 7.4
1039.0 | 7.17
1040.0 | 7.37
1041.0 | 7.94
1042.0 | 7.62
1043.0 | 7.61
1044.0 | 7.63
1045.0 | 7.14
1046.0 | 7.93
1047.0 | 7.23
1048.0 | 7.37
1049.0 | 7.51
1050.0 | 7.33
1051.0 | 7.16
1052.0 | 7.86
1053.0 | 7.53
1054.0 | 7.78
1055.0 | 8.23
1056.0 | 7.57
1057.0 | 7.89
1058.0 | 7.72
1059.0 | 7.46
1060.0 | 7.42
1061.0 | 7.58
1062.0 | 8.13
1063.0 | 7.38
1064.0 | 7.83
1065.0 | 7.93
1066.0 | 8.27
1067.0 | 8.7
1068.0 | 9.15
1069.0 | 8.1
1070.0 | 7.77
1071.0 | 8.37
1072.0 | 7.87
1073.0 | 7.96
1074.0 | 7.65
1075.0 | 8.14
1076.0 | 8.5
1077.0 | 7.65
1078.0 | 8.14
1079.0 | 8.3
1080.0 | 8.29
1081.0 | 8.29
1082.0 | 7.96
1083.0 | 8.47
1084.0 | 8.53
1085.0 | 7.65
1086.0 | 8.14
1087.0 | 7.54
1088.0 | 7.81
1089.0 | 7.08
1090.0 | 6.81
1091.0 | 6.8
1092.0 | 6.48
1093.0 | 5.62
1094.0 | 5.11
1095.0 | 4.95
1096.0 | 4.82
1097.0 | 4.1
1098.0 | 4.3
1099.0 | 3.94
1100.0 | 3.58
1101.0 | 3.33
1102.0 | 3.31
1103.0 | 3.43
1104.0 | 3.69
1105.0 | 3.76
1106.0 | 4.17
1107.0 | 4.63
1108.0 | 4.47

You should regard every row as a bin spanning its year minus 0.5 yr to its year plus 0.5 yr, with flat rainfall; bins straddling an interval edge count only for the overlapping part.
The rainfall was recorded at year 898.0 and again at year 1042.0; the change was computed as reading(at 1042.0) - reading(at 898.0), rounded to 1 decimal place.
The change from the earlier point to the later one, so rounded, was 2.0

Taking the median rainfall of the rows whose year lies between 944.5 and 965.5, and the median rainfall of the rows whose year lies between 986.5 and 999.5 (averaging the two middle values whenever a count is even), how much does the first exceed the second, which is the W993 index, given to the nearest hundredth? 0.14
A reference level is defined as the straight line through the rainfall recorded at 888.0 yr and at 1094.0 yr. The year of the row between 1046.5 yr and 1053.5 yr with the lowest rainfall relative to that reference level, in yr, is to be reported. 1051.0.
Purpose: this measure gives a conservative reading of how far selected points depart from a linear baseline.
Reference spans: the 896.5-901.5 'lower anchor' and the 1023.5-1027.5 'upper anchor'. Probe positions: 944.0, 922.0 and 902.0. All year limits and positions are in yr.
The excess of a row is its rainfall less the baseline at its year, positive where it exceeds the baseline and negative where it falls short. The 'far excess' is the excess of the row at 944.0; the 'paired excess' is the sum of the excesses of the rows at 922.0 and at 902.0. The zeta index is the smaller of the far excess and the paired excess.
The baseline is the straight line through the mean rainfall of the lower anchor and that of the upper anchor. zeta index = 0.74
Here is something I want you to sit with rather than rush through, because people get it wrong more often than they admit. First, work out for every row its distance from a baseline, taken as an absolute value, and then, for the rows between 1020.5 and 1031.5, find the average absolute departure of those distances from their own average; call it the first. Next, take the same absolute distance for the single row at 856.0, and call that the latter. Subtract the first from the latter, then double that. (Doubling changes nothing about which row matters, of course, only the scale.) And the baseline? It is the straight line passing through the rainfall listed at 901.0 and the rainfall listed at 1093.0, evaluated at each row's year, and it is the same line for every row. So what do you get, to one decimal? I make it 3.0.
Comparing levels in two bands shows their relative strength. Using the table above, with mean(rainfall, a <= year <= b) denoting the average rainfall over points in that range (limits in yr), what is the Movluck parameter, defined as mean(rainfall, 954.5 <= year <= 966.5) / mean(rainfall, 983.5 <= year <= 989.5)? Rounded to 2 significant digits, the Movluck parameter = 0.98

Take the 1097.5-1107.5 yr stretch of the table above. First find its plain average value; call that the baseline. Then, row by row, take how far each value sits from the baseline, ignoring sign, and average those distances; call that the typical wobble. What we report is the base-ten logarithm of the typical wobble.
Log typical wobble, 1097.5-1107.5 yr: -0.45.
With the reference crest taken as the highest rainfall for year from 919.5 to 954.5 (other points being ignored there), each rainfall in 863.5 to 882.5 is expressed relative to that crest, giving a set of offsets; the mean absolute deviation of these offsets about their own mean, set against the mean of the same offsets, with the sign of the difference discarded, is 1.1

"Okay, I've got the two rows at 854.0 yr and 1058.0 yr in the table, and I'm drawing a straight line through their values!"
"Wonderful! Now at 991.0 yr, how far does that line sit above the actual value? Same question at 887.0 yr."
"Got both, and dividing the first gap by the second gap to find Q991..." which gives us 0.3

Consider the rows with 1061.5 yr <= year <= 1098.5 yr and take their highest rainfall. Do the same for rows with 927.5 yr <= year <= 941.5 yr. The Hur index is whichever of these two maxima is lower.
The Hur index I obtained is 7.39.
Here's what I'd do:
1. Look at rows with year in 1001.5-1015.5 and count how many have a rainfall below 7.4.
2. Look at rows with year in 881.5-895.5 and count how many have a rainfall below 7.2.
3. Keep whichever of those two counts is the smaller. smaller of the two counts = 11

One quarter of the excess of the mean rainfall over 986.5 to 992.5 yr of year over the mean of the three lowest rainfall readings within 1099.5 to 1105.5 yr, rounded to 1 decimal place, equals 1.0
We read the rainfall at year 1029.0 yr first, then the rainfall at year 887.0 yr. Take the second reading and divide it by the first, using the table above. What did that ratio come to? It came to 0.79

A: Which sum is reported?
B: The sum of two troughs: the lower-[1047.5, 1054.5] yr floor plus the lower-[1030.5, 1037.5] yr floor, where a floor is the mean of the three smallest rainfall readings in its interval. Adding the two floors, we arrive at 14.2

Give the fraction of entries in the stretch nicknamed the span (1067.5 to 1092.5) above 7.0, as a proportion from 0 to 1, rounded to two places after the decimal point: 0.88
